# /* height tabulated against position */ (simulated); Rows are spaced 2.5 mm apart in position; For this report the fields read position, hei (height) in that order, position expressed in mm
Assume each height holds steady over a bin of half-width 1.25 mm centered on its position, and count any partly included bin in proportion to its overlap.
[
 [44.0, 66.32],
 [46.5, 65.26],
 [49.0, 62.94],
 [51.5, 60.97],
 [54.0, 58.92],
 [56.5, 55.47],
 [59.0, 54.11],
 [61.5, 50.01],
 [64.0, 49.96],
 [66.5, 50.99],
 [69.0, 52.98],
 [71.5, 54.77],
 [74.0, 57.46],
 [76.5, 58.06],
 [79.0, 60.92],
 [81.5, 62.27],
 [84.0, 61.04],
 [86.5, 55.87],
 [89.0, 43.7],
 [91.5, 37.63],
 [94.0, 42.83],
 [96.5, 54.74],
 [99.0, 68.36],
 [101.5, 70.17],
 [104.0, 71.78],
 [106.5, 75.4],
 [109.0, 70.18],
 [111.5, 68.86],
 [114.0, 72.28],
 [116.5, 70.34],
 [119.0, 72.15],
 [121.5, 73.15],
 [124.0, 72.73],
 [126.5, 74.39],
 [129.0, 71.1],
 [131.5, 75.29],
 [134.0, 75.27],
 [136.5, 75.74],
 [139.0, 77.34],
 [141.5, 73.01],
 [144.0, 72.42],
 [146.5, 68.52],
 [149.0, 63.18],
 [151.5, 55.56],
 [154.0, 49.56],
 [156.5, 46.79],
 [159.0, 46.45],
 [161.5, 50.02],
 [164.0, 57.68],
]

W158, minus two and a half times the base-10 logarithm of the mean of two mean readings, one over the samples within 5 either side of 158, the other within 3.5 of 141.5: -4.47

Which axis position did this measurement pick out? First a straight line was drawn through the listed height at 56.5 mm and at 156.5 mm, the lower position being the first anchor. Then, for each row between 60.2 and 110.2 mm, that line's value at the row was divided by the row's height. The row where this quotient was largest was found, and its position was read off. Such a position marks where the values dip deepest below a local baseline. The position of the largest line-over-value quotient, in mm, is 91.5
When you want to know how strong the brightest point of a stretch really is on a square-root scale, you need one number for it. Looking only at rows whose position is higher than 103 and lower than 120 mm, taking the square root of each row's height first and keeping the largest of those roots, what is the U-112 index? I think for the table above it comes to 8.68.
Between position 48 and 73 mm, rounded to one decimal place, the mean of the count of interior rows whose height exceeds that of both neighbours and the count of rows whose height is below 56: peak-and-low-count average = 3.5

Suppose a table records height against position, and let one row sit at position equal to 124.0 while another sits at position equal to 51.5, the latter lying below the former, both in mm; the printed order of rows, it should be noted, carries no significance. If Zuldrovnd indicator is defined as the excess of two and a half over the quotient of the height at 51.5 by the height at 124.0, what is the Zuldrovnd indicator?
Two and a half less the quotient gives 1.66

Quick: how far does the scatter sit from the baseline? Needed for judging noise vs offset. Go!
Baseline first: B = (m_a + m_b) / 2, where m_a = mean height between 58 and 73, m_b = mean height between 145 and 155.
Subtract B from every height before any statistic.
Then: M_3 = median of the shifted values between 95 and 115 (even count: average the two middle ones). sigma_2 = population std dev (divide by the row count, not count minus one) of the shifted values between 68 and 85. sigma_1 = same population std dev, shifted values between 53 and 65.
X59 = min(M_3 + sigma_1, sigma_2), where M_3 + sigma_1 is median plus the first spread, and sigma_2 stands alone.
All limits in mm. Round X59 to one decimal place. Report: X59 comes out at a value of 3.2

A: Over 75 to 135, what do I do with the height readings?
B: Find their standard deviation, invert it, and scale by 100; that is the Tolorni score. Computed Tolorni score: 9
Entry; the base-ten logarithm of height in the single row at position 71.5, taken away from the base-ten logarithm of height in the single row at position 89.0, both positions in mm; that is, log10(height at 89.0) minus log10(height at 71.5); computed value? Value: -0.10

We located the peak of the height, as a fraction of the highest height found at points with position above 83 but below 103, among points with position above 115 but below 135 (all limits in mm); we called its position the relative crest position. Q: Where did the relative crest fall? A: 131.5 mm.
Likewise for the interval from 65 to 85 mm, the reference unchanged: 81.5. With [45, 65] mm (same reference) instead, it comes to 46.5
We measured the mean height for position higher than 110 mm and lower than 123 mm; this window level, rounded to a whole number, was 71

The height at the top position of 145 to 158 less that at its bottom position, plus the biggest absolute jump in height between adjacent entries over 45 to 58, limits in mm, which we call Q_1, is -18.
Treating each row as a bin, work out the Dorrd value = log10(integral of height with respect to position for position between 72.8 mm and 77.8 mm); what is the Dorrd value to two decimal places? 2.46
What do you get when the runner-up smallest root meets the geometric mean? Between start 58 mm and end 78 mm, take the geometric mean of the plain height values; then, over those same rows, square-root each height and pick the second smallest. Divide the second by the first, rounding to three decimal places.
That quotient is 0.132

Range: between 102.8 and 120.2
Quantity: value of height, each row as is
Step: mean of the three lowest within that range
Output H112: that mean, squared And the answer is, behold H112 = 4871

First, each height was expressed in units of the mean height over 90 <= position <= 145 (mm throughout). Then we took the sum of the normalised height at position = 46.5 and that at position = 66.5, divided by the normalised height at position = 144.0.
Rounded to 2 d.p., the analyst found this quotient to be 1.61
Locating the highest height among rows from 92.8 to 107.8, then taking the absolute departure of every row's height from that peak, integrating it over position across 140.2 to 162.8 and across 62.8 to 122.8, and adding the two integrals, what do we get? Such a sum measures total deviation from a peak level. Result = 1267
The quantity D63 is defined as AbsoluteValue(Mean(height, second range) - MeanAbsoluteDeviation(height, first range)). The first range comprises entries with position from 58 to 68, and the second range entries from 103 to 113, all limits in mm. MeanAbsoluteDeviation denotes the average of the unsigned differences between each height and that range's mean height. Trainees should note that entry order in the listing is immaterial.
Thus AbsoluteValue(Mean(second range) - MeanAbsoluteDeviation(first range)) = 70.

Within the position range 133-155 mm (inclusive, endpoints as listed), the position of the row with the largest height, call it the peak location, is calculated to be 139.0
